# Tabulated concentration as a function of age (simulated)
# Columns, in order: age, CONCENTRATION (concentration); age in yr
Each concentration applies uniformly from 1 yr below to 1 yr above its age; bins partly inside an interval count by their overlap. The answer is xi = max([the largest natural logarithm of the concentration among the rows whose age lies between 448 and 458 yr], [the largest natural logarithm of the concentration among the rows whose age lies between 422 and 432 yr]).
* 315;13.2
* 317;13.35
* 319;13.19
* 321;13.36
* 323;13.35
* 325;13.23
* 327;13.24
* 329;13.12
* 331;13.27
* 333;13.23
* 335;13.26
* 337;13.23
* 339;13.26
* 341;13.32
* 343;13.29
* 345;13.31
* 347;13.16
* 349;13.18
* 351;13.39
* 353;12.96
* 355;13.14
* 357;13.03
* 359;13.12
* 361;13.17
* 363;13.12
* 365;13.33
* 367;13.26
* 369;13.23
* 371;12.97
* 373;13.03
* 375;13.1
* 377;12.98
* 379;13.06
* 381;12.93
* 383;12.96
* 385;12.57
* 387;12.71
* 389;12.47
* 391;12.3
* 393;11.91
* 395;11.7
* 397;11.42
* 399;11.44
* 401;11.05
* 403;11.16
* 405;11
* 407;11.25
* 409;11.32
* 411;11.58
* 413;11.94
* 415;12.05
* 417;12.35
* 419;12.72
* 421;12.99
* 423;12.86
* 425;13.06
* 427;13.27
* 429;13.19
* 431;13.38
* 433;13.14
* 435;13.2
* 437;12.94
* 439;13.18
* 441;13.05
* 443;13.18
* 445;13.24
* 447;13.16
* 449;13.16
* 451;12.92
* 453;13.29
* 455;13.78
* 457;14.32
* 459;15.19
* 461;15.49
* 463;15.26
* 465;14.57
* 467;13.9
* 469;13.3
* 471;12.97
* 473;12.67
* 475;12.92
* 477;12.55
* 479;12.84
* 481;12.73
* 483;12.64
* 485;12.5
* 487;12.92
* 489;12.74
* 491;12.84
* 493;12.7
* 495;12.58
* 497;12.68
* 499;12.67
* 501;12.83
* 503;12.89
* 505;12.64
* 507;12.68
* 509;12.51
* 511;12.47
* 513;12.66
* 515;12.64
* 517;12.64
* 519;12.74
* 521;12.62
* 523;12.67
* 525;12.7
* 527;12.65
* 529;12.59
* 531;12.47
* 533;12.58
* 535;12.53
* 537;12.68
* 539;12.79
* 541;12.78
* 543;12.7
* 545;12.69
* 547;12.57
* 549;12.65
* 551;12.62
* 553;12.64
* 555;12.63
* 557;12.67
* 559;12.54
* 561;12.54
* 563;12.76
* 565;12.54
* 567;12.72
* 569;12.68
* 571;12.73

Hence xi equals 2.66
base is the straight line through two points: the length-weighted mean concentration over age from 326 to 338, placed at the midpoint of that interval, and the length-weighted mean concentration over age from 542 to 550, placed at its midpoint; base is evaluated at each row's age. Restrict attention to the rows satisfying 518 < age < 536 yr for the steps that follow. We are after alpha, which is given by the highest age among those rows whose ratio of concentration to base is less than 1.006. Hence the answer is 535 yr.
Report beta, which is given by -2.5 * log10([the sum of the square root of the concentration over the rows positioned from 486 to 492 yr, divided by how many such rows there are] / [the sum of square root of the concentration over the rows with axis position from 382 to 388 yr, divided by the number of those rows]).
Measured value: 0.00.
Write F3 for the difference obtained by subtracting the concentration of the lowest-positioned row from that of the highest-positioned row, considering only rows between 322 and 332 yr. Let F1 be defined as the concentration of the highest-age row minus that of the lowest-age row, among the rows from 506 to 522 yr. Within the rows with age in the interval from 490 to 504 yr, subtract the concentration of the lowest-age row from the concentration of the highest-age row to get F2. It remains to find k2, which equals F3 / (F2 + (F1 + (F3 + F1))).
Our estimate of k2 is 0.5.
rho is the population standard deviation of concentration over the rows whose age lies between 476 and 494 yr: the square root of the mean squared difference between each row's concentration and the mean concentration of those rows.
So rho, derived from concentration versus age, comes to 0.13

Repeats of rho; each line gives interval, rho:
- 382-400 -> 0.53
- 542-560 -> 0.05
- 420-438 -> 0.16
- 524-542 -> 0.10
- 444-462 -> 0.90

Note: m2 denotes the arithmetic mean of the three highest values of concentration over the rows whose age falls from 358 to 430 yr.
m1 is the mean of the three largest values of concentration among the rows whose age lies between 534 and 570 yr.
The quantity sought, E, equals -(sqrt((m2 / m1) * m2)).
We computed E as -3.72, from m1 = 12.8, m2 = 13.3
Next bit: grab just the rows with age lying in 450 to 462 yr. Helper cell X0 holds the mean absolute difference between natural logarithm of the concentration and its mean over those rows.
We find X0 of 0.059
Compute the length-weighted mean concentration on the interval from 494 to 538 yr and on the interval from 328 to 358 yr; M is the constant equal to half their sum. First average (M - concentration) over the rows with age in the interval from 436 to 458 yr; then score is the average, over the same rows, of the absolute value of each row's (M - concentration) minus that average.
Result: 0.28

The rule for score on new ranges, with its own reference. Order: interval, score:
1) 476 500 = 0.10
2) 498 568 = 0.07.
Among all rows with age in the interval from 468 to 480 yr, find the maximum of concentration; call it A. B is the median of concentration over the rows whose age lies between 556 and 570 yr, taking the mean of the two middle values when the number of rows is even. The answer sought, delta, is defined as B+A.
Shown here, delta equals 26.0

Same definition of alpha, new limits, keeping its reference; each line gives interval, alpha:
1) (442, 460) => 451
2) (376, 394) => 393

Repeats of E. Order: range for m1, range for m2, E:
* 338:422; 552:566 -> -3.47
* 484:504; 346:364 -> -3.69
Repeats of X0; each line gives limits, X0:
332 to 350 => 0.003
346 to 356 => 0.007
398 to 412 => 0.014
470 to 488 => 0.011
